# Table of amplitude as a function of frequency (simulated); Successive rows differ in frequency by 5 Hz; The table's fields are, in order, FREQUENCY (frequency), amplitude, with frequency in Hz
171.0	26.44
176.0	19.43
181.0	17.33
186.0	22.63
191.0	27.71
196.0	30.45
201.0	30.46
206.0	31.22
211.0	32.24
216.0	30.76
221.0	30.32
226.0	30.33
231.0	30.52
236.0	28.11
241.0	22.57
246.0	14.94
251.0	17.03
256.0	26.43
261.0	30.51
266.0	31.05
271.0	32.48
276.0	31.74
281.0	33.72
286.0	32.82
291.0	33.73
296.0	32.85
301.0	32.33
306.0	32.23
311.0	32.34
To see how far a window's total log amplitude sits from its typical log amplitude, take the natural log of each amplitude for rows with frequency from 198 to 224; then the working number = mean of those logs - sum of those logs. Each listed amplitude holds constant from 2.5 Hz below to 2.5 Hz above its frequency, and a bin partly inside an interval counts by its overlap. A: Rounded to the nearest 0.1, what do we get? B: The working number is -13.7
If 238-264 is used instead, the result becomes -12.3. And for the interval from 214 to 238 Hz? -13.6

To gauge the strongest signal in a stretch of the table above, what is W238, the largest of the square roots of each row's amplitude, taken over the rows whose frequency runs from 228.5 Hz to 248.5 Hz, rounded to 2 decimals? 5.52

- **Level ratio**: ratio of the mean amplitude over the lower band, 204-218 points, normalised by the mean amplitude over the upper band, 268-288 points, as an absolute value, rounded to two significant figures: 0.96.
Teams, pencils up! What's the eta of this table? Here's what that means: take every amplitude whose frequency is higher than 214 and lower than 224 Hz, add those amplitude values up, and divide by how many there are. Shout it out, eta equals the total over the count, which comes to 30.5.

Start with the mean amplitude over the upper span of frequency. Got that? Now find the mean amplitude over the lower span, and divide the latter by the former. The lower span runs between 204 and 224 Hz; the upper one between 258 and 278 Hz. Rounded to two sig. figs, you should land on 0.99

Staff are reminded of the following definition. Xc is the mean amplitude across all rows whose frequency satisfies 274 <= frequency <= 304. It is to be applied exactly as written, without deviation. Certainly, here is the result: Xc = 32.9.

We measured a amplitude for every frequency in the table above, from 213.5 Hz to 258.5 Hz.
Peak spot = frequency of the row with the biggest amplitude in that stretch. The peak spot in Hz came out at 216.0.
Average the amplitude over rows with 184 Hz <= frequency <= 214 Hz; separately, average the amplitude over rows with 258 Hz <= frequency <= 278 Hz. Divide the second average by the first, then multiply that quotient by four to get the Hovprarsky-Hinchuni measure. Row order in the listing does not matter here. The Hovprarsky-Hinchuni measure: 4.3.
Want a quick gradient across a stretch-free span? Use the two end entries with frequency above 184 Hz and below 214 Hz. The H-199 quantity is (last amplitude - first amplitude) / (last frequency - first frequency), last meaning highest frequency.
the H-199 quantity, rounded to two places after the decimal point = 0.38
